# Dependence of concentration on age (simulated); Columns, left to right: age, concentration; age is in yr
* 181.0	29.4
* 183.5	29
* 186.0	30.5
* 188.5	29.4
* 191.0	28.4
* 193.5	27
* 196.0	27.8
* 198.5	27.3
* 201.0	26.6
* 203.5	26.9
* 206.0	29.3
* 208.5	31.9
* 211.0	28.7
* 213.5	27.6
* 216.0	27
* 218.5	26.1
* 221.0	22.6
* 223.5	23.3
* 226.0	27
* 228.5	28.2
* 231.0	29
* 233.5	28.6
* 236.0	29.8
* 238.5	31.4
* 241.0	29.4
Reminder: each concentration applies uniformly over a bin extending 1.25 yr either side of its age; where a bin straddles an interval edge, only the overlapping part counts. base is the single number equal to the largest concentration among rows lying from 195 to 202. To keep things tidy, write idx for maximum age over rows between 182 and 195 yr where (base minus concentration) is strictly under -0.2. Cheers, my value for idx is 191.0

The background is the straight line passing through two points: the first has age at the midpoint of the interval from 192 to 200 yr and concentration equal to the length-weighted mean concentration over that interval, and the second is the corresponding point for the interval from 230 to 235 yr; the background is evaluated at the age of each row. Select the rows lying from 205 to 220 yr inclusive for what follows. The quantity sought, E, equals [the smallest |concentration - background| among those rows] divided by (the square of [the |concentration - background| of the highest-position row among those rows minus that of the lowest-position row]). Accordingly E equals 1.1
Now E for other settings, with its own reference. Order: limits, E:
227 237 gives 1.9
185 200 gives 0.0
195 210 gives 0.0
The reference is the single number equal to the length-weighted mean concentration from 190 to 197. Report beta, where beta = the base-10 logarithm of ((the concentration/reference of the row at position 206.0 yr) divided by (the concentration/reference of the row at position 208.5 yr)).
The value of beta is -0.037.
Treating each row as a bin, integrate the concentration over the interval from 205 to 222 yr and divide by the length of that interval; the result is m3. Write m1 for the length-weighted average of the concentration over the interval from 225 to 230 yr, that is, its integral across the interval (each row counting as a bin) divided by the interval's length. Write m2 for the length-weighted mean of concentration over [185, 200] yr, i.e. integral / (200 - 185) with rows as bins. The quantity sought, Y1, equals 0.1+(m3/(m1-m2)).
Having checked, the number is -43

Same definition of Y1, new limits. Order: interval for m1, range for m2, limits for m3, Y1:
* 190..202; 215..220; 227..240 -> 27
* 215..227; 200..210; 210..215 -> -8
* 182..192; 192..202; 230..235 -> 14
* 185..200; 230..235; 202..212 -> -58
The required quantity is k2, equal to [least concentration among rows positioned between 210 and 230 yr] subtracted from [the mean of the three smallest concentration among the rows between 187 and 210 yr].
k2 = 4.2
